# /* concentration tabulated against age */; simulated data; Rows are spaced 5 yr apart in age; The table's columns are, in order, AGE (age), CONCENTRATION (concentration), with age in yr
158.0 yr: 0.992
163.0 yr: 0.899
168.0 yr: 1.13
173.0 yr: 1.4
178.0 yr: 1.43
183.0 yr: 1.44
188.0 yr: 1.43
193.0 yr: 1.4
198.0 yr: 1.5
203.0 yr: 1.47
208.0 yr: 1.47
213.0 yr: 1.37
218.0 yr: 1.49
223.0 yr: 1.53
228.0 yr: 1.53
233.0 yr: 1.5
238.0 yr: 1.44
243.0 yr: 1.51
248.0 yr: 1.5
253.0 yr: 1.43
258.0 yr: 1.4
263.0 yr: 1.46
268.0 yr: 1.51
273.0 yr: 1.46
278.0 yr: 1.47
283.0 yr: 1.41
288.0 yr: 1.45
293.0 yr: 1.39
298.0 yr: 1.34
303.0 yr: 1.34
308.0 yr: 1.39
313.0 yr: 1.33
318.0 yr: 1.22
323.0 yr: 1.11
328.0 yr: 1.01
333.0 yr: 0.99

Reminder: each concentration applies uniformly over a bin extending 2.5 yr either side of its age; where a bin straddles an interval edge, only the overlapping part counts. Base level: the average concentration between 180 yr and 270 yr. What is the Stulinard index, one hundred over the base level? 68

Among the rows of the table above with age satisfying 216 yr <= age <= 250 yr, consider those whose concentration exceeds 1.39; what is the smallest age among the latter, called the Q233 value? 218.0 yr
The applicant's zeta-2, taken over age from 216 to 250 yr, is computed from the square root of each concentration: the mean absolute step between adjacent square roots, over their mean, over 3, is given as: 0.0039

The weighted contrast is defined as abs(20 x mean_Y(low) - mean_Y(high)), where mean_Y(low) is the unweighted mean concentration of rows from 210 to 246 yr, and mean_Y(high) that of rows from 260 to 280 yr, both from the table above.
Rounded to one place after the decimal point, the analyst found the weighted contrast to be 28.2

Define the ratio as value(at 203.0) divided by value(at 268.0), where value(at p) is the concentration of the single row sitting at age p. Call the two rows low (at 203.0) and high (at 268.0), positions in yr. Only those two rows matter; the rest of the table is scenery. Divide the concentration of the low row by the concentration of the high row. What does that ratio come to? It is 0.97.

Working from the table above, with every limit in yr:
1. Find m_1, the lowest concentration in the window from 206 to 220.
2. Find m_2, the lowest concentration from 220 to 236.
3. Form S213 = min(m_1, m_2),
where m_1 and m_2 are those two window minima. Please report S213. 1.37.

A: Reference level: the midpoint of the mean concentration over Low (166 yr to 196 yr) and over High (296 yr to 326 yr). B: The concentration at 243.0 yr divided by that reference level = 1.135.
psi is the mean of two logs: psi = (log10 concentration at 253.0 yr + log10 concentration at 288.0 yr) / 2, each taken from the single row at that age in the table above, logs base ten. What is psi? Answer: 0.158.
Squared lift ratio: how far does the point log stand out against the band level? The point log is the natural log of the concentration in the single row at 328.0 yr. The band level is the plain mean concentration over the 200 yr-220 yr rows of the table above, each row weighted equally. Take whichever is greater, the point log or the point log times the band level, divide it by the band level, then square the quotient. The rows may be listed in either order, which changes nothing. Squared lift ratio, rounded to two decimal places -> 0.00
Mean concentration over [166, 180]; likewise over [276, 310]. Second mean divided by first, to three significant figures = 1.06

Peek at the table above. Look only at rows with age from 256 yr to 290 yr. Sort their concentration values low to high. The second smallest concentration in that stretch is 1.41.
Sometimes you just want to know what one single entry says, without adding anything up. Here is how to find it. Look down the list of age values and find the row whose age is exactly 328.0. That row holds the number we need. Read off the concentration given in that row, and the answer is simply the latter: 1.01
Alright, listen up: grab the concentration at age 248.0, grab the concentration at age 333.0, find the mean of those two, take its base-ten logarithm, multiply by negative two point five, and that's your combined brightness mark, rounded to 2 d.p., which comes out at -0.24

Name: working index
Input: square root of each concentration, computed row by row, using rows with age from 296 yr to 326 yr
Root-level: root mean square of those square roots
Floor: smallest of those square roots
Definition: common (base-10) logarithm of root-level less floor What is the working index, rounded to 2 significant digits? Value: -1.1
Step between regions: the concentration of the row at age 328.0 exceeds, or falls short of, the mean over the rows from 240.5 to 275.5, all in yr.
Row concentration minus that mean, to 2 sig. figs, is -0.46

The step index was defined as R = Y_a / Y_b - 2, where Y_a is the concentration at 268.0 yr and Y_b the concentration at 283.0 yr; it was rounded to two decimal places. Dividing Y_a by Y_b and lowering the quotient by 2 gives -0.93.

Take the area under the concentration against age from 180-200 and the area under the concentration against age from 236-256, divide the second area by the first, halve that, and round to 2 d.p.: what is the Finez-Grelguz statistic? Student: 0.51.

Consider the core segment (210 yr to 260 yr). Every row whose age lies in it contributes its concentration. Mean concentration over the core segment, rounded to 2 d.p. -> 1.47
